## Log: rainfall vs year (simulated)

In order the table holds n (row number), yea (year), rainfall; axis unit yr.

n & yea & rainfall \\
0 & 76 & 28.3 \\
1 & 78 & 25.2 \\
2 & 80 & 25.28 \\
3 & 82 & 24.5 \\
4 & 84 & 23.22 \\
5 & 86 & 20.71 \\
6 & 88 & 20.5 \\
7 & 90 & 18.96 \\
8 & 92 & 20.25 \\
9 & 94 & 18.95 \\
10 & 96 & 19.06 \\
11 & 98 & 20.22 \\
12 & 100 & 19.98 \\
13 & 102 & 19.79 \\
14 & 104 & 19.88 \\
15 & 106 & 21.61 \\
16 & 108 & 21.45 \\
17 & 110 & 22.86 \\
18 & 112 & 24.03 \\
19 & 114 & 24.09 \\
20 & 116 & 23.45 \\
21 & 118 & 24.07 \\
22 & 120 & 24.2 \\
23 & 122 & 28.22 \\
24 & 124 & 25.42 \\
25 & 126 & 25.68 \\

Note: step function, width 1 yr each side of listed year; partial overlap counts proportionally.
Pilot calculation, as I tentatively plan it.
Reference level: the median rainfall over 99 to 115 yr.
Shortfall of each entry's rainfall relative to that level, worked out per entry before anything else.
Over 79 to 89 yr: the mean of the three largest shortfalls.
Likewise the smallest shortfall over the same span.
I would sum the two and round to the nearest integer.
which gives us -4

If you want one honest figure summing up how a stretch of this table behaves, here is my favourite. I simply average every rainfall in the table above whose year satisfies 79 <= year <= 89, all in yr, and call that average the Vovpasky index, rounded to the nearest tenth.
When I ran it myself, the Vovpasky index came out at 22.8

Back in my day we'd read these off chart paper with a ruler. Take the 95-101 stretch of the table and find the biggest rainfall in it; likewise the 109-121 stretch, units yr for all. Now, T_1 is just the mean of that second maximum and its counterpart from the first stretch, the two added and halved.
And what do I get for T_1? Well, 22.2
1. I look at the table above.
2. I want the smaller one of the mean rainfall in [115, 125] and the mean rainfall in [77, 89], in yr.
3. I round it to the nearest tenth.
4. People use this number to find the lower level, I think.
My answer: 23.2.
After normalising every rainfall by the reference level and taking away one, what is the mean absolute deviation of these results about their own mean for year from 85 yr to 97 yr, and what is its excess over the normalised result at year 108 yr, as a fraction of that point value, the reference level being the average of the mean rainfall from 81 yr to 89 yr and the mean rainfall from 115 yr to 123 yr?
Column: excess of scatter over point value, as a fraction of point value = -1.3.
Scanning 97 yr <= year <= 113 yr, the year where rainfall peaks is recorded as 112 yr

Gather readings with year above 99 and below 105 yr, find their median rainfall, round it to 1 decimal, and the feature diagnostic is 19.9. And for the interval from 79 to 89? 23.2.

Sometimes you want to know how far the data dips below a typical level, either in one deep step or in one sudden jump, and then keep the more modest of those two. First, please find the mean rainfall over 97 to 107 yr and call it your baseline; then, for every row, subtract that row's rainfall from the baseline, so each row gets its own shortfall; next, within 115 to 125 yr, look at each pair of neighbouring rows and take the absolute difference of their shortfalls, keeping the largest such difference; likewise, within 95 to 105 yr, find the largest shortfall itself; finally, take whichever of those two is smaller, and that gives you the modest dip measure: 1.2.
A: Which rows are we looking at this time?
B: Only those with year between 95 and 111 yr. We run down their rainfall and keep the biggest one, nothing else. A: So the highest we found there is 22.86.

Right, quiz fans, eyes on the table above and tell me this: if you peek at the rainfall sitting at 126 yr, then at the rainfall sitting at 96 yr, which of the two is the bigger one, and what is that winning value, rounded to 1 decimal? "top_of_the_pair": 25.7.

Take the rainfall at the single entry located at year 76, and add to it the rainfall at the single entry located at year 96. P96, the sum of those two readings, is 47.4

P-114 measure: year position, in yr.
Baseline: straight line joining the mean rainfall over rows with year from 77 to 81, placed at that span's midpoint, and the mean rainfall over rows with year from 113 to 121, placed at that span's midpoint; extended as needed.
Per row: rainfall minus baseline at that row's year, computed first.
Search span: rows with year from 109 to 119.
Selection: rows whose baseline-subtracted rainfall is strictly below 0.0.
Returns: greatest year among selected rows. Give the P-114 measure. 116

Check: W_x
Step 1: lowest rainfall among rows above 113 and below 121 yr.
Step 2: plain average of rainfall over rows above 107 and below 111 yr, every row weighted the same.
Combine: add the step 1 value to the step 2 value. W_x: 46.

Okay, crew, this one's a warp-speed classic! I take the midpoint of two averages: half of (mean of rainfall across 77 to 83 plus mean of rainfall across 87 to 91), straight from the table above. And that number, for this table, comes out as 22.4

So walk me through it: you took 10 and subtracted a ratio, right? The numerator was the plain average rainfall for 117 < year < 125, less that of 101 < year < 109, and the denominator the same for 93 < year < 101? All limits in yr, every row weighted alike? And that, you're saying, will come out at 9.75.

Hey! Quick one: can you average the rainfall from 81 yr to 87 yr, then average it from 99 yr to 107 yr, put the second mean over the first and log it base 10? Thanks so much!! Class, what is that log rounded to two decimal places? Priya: -0.05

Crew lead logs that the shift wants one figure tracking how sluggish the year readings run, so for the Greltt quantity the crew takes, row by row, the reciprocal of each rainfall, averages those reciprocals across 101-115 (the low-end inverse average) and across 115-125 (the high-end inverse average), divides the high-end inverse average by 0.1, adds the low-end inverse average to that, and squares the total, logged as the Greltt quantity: 0.199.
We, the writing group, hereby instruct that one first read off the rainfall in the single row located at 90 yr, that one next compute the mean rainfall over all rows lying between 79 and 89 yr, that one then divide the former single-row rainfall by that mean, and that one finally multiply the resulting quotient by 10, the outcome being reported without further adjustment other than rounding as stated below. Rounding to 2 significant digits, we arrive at 8.3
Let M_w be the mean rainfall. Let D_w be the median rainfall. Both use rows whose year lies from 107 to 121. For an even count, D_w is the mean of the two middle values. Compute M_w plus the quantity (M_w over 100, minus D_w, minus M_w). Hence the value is -23.8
